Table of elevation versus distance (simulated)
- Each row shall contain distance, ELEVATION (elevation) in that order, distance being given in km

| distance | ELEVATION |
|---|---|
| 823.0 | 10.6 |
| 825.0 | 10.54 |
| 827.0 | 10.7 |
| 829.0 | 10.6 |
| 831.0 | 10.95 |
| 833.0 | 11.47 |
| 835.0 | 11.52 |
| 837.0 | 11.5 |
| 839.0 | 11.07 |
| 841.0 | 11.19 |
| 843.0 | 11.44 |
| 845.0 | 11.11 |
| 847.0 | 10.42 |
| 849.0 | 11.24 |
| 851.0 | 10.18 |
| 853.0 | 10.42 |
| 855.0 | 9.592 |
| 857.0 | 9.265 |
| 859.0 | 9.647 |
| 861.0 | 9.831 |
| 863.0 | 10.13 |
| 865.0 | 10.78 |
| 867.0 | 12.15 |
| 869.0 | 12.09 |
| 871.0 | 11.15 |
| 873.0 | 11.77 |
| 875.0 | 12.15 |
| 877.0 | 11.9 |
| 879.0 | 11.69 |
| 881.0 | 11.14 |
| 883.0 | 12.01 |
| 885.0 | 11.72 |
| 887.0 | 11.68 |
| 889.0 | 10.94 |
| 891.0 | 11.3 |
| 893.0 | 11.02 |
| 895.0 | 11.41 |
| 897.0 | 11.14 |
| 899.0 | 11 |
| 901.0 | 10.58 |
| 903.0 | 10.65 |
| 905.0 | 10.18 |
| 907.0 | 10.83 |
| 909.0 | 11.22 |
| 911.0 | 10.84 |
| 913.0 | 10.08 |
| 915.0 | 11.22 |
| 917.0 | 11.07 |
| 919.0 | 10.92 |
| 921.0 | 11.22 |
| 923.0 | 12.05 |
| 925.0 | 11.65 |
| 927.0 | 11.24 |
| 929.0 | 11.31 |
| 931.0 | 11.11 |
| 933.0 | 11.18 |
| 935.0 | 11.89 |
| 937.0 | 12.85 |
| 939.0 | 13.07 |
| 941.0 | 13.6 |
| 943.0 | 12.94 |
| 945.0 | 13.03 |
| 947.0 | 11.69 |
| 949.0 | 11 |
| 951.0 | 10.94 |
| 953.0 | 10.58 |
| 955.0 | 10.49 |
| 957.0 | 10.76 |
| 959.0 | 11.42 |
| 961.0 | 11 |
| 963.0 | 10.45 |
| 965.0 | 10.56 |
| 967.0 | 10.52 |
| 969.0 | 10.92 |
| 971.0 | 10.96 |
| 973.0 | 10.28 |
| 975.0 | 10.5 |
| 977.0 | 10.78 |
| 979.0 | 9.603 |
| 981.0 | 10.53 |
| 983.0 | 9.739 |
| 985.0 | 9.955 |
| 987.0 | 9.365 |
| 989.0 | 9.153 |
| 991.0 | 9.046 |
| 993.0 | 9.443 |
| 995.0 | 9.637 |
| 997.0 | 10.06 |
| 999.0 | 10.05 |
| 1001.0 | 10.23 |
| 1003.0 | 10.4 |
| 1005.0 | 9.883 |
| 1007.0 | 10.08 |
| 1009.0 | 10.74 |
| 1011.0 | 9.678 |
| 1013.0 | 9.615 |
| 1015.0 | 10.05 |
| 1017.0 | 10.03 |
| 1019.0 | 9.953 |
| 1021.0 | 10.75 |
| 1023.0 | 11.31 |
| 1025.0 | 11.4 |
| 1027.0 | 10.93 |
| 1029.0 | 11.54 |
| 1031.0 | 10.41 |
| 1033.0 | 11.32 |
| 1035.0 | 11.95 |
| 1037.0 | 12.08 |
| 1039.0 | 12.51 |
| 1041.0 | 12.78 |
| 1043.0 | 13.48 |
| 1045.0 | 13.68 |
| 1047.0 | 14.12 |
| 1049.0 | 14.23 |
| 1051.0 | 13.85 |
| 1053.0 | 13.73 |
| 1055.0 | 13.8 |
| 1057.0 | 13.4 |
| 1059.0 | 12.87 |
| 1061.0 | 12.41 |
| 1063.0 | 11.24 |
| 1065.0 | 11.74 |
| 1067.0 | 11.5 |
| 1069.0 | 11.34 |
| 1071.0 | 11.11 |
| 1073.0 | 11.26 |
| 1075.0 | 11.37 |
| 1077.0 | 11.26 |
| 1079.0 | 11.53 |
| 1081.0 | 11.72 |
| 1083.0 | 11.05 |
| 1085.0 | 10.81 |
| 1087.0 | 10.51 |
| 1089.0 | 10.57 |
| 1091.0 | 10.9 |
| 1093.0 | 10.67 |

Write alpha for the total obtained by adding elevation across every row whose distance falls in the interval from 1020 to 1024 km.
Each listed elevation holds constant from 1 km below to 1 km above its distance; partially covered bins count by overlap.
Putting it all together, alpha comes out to 22.1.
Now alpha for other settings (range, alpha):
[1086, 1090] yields 21.1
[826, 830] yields 21.3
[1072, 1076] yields 22.6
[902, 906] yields 20.8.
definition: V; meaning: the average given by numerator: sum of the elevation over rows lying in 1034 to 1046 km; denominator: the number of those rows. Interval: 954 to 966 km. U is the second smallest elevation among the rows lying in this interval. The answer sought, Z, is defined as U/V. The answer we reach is 0.82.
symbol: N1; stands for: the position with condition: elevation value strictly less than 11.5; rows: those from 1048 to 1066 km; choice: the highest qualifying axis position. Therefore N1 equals 1063.0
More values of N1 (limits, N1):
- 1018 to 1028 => 1027.0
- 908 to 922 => 921.0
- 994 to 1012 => 1011.0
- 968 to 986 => 985.0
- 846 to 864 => 863.0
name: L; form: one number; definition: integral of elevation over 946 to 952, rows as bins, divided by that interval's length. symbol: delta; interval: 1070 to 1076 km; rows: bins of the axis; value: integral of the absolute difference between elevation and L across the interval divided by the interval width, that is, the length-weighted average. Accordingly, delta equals 0.1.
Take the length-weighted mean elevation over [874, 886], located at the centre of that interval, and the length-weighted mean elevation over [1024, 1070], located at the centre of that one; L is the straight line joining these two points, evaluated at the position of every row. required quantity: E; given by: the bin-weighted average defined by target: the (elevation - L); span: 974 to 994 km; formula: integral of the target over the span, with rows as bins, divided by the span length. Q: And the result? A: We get -2.4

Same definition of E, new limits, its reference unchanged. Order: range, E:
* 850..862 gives -1.8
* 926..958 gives -0.3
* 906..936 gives -0.7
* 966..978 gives -1.5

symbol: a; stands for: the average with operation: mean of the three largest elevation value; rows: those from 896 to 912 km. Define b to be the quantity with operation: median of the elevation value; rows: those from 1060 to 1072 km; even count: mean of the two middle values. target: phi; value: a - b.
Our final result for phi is -0.3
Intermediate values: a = 11.1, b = 11.4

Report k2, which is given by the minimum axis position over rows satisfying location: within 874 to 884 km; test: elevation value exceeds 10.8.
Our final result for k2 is 875.0 km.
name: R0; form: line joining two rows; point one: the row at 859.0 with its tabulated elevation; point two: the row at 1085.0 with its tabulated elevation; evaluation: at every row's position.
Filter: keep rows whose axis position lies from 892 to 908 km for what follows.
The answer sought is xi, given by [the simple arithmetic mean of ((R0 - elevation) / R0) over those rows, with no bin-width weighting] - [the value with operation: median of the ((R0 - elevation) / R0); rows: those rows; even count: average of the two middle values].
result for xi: 0.005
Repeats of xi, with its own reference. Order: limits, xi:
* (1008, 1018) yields -0.001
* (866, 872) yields 0.030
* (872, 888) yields 0.000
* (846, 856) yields 0.004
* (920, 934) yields -0.014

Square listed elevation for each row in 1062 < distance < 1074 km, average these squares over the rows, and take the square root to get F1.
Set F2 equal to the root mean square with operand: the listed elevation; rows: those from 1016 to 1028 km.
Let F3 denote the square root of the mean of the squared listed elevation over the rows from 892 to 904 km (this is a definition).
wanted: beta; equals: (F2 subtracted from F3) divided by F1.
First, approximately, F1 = 11.4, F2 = 10.7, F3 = 11.0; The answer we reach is 0.02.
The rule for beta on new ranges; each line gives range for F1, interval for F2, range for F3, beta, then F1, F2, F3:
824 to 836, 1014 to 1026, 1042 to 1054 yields 0.30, 11.0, 10.6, 13.9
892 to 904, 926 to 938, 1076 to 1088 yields -0.04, 11.0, 11.6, 11.2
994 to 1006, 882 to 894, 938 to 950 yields 0.11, 10.0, 11.5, 12.6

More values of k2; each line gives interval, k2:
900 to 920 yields 907.0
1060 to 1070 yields 1061.0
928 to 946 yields 929.0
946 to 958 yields 947.0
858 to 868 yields 867.0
